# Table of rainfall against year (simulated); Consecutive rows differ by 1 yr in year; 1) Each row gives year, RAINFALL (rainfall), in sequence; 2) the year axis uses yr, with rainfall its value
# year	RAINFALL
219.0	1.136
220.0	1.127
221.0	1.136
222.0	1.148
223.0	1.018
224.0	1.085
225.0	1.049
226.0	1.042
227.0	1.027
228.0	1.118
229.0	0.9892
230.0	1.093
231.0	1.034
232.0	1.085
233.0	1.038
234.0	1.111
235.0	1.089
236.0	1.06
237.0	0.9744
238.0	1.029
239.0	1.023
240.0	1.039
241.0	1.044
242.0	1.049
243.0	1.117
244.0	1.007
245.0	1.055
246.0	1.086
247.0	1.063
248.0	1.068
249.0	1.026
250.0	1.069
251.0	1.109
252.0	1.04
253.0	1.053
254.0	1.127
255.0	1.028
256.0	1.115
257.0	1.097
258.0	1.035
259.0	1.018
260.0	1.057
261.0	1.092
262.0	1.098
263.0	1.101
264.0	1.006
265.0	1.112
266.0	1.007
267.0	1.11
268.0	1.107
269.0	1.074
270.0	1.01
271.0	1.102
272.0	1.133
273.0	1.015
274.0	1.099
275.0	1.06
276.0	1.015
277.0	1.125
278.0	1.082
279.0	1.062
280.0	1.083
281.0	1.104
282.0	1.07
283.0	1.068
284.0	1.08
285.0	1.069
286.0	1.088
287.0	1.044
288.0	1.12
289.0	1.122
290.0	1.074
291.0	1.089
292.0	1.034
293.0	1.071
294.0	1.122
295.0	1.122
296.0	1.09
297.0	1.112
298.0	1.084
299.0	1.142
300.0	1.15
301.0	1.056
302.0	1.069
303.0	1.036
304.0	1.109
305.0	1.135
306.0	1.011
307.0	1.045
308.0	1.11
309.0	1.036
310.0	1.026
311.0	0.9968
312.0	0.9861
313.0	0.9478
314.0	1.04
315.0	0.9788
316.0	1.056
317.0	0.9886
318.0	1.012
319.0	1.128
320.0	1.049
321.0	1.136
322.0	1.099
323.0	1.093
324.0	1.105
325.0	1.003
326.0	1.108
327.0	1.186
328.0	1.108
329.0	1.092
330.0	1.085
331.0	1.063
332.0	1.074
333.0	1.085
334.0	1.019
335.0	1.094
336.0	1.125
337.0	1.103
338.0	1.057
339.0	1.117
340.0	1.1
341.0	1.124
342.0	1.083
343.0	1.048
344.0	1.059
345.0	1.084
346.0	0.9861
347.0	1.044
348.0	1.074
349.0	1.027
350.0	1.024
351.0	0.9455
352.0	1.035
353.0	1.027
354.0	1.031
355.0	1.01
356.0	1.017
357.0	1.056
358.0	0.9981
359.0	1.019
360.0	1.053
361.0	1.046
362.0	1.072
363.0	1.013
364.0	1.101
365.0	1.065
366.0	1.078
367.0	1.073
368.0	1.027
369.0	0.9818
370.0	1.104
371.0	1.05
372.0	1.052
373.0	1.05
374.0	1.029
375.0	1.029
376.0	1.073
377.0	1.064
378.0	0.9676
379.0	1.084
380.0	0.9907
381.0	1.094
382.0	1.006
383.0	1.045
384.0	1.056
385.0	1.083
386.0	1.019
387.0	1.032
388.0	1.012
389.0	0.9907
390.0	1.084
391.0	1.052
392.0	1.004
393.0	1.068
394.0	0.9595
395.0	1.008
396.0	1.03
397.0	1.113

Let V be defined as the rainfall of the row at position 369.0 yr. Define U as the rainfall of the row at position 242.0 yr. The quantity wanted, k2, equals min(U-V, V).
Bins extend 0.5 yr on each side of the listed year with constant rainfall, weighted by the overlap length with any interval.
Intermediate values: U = 1.049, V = 0.9818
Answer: 0.067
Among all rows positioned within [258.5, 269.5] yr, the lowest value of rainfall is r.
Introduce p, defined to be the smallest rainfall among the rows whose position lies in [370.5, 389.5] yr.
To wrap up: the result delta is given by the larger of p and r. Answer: 1.01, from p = 0.9676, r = 1.006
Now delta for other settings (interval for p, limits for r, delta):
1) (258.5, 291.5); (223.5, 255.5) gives 1.01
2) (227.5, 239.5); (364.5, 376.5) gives 0.98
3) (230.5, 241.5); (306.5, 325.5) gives 0.97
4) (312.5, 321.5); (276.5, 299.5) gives 1.03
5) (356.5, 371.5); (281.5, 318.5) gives 0.98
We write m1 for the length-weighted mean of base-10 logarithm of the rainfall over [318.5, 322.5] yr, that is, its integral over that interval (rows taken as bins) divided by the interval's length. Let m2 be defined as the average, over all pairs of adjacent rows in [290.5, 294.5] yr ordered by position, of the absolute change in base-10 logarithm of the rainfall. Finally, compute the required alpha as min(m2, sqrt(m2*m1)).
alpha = 0.019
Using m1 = 0.042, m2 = 0.019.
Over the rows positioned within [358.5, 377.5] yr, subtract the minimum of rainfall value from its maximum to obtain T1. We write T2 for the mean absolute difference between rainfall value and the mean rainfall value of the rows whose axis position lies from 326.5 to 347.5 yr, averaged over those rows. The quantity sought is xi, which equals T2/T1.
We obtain 0.24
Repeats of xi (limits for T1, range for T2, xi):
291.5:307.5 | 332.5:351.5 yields 0.27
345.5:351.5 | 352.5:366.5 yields 0.20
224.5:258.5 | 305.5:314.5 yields 0.21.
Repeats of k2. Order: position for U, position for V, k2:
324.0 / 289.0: -0.017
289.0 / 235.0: 0.033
